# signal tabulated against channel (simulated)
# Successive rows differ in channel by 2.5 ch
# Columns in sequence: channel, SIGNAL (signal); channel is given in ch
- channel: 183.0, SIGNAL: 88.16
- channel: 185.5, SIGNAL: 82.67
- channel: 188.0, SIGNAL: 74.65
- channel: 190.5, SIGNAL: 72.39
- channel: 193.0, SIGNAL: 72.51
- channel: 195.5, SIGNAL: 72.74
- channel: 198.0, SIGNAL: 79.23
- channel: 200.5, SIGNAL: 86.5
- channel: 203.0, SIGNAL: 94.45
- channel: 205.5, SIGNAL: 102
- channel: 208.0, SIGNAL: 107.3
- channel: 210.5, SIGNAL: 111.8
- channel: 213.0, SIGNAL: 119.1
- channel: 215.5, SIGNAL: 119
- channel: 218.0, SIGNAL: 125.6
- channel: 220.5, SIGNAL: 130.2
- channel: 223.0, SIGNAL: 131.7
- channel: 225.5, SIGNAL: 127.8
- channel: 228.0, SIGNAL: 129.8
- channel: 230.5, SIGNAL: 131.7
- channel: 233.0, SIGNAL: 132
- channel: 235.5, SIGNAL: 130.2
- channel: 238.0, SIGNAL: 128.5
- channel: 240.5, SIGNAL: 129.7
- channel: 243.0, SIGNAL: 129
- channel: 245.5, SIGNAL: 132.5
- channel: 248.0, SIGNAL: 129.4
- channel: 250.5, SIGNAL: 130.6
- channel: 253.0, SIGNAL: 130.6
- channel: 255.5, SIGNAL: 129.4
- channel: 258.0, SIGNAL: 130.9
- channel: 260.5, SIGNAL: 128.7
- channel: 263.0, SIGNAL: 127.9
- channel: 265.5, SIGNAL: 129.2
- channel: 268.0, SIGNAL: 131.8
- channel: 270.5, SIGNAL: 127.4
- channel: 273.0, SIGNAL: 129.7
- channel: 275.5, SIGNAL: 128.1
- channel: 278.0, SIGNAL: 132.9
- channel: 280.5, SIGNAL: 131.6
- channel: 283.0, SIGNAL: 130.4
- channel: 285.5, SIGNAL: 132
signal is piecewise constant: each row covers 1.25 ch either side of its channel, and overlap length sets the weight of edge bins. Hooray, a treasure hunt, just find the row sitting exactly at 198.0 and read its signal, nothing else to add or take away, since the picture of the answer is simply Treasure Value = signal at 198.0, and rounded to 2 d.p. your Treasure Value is 79.23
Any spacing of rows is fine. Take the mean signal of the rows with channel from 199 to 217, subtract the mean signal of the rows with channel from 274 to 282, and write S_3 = -25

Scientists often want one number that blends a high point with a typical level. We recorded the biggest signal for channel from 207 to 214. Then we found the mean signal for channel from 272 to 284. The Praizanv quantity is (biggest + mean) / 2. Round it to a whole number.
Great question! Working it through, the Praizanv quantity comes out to 125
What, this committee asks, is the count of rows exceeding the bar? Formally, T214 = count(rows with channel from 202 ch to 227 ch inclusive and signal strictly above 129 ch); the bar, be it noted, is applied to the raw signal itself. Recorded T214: 2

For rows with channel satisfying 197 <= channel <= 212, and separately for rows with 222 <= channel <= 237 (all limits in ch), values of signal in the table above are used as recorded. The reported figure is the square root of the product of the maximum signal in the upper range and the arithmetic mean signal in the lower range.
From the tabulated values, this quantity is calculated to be 113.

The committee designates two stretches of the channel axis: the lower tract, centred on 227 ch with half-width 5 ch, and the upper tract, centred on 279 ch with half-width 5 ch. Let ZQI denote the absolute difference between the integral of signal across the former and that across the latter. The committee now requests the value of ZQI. 5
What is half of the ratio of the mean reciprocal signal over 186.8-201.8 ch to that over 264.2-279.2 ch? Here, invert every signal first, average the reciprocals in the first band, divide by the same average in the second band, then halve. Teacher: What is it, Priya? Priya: 0.85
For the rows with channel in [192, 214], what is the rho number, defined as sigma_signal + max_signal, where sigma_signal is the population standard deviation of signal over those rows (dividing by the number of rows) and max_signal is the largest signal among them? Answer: 135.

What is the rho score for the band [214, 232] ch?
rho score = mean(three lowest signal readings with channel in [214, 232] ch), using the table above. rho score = 124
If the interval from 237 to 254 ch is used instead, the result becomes 129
